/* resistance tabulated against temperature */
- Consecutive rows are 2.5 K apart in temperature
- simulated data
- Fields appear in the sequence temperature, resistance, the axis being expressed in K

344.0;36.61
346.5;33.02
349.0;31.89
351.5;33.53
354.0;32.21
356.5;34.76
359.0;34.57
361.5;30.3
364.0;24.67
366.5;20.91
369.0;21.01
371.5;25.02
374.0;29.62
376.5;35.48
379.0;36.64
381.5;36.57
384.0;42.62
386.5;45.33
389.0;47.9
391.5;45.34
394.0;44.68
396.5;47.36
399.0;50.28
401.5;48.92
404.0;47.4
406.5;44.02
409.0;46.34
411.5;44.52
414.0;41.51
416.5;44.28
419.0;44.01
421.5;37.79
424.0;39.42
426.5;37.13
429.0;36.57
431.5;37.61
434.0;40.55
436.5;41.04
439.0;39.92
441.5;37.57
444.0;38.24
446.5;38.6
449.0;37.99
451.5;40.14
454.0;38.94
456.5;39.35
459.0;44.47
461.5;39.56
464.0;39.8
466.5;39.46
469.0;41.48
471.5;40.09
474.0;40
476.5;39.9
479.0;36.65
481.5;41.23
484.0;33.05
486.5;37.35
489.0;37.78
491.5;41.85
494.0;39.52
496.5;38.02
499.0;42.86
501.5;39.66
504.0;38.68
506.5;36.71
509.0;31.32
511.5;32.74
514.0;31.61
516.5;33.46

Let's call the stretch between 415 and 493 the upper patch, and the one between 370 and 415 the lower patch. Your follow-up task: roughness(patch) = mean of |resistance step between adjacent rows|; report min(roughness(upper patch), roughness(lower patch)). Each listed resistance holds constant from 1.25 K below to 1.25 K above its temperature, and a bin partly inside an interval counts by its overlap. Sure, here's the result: 2.11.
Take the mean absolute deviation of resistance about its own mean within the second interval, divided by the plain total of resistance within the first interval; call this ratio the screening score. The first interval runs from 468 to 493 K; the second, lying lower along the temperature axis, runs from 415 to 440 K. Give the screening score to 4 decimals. 0.0055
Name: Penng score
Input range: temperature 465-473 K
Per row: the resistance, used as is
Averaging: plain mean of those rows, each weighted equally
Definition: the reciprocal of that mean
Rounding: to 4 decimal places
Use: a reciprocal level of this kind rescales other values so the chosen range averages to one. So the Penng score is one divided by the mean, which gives 0.0248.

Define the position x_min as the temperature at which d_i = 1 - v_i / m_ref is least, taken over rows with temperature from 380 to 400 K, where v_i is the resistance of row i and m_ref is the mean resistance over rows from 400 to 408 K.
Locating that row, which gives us 399.0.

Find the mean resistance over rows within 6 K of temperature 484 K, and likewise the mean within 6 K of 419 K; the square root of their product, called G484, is 39.3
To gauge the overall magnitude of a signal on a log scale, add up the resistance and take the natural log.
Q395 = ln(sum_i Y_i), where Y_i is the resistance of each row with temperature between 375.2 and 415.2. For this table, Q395 6.56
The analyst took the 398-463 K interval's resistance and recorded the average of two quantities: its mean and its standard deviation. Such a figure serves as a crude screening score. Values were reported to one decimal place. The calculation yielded 22.6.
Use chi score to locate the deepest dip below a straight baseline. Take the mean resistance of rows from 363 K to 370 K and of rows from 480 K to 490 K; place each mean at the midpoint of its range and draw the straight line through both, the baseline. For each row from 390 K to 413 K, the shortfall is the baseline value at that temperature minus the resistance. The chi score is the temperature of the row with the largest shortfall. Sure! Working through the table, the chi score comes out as 411.5 K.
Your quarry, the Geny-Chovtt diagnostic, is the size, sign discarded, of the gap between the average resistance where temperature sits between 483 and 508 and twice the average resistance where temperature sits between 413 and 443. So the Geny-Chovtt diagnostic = 41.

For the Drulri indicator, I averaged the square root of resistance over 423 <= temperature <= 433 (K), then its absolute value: 6.14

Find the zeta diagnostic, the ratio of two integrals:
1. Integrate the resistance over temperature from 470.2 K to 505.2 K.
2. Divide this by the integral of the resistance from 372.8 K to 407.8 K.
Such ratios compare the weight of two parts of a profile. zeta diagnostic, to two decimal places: 0.91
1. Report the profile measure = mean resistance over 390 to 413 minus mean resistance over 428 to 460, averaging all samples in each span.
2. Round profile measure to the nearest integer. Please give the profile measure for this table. 7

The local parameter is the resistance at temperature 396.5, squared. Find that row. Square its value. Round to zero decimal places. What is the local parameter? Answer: 2243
